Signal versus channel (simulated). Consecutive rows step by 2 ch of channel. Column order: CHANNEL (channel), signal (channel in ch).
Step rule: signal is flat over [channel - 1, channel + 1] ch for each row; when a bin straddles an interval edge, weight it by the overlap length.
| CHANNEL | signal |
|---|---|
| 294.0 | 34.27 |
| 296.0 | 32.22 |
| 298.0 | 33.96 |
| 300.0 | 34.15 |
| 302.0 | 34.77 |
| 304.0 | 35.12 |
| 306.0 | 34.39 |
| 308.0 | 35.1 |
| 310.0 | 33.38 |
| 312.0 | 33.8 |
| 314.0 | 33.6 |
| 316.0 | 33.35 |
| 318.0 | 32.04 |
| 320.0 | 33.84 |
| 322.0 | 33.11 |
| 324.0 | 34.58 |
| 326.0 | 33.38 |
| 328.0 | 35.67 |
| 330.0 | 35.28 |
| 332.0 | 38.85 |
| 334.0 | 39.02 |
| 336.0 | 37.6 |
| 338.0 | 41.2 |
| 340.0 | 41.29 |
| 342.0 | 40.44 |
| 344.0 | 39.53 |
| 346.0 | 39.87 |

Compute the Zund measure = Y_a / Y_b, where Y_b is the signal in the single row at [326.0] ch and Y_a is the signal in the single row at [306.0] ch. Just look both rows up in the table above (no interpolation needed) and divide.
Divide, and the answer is 1.03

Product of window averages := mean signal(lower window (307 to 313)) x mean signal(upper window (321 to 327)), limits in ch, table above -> 1149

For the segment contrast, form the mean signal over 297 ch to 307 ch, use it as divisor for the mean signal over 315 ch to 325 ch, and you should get 0.97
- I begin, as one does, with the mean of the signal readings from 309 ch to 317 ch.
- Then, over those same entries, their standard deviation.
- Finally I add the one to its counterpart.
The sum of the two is 33.7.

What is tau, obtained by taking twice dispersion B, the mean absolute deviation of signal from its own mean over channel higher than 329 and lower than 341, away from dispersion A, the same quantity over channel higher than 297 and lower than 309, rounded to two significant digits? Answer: -2.8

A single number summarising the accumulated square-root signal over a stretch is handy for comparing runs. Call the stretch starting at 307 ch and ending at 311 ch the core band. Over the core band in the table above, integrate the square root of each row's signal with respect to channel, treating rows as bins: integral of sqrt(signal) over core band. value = 23.4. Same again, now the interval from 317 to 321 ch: 23.0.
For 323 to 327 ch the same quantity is 23.3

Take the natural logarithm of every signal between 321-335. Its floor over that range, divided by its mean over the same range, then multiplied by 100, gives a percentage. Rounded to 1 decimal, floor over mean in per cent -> 97.9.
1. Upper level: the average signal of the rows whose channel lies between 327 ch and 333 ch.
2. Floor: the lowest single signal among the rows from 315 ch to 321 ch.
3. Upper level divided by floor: 1.14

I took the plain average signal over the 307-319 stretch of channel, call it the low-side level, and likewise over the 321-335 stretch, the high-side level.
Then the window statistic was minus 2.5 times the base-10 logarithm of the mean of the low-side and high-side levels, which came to -3.848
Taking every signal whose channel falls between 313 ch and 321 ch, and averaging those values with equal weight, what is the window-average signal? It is 33.2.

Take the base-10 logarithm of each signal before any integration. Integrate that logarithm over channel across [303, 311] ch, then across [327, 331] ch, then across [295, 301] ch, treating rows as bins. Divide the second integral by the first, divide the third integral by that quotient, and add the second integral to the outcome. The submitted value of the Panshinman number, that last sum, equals 24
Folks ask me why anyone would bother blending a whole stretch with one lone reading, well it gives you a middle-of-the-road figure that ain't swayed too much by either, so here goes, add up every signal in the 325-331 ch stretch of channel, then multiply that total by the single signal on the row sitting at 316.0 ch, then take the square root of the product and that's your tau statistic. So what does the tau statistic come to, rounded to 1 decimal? 59.0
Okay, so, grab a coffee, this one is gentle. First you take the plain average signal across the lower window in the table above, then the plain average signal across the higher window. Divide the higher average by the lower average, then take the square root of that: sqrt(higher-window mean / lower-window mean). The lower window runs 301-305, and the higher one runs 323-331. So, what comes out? 1.00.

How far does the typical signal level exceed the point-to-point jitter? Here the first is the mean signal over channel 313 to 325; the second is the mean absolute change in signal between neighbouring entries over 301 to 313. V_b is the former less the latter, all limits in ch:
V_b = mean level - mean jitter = 32.6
